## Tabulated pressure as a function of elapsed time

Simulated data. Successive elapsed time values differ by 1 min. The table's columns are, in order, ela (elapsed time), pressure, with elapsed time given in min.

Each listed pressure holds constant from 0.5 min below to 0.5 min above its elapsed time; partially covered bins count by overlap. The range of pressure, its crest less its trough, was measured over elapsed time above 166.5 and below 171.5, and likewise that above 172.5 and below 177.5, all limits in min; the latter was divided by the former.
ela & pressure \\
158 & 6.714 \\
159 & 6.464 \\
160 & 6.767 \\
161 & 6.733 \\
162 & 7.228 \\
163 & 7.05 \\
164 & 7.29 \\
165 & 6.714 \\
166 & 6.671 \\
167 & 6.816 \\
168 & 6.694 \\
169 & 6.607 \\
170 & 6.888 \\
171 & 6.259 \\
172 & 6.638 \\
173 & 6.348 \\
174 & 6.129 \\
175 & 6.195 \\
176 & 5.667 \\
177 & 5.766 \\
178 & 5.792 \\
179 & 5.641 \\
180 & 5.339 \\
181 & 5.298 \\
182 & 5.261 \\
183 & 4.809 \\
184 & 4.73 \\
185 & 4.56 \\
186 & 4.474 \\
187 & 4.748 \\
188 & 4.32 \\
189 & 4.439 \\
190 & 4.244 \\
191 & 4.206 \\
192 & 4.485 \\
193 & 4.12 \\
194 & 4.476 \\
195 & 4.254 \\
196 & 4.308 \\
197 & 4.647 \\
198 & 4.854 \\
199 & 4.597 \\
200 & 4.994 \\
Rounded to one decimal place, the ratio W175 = 1.1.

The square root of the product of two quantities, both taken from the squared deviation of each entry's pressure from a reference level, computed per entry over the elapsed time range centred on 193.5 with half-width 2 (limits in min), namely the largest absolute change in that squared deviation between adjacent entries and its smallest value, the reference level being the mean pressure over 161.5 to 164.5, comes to 3.9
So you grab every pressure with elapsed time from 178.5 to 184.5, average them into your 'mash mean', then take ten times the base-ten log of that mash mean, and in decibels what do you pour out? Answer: 7.1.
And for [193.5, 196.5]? 6.4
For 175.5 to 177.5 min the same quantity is 7.6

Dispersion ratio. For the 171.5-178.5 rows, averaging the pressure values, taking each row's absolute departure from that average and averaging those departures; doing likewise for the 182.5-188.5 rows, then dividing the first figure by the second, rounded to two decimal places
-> 1.85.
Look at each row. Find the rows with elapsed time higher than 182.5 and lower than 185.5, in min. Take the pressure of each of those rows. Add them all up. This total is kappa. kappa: 14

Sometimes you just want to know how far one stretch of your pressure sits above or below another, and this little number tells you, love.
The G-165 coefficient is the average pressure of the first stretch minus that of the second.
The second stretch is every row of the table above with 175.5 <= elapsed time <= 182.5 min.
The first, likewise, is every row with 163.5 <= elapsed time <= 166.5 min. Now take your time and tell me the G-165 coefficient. 1.4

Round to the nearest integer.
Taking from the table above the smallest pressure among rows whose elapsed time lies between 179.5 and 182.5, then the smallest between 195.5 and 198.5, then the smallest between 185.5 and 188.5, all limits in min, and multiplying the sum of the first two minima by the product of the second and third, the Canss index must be 178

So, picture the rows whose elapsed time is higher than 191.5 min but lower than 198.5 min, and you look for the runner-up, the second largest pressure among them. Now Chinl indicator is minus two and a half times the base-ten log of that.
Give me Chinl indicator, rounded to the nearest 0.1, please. -1.7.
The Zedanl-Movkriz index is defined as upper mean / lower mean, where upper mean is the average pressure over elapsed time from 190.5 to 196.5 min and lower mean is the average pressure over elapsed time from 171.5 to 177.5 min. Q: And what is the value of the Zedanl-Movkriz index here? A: 0.704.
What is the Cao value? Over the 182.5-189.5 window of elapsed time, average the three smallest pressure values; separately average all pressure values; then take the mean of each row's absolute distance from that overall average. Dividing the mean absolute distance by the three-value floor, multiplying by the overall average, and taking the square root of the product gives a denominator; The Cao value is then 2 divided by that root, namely 5.00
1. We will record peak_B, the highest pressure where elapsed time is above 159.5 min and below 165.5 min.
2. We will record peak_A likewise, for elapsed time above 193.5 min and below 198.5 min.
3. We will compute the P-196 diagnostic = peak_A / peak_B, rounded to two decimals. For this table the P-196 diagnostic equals 0.67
